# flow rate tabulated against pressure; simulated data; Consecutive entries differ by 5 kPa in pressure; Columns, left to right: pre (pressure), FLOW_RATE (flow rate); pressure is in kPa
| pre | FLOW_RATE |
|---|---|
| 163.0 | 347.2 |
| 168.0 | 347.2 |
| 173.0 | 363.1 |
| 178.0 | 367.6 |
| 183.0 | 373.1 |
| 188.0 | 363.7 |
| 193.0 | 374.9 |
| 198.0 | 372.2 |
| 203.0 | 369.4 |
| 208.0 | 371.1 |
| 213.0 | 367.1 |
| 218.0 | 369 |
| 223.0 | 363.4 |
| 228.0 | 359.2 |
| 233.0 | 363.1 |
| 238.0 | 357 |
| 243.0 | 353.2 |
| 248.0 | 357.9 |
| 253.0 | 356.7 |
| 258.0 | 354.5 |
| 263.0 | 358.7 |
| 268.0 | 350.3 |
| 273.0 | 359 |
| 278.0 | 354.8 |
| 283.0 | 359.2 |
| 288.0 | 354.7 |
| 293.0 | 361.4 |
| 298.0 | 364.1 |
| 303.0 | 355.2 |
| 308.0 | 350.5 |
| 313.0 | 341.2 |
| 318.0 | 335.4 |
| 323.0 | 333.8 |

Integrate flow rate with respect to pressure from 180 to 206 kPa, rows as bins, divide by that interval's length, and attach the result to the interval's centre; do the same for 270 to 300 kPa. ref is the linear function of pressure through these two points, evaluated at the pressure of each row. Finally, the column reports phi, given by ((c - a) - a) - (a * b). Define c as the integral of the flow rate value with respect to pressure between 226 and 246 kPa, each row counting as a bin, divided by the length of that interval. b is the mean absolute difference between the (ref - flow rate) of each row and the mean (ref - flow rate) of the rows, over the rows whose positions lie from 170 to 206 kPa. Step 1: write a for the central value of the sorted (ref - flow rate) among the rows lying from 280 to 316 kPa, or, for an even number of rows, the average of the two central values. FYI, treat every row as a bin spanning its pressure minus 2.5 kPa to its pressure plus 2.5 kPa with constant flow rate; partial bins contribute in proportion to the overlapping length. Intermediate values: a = 1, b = 4.7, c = 358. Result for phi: 351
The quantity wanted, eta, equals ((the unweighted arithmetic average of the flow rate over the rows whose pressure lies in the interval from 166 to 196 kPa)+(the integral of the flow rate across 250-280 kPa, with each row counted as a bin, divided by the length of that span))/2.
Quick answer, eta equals 360.3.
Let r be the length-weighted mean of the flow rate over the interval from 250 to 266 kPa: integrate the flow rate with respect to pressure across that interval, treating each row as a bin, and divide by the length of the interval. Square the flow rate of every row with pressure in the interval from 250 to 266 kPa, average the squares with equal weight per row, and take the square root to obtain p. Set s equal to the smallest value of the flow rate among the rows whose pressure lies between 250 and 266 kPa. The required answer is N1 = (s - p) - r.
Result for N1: -359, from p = 357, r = 356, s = 354.5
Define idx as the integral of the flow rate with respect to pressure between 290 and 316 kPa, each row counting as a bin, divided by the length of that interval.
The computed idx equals 354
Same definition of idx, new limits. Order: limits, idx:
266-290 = 356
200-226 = 368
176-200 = 370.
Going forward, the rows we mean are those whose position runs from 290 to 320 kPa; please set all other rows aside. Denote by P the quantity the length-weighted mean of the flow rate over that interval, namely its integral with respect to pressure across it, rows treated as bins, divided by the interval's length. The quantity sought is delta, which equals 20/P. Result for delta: 0.0569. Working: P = 352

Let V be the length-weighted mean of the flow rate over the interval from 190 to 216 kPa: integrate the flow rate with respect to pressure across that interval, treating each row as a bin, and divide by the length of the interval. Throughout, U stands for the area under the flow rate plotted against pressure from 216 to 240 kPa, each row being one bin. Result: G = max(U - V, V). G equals 8325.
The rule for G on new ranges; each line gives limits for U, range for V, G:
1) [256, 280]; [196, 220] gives 8162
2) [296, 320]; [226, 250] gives 8024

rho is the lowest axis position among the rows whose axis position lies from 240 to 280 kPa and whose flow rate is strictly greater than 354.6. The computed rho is 248.0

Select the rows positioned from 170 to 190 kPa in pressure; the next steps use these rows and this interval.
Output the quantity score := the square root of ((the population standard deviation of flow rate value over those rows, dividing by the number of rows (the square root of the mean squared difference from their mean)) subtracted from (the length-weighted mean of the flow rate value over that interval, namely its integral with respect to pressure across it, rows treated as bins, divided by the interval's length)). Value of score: 19.04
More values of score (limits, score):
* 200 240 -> 18.98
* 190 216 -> 19.19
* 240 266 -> 18.82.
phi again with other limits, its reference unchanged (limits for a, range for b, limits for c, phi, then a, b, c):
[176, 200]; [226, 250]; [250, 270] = 360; -1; 2.2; 355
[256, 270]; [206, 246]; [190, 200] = 329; 8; 3.8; 373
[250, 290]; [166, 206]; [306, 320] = 304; 4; 7.2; 342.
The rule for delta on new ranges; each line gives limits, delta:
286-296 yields 0.0558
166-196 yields 0.0547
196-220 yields 0.0541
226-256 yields 0.0559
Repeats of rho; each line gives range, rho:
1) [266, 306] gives 273.0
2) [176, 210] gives 178.0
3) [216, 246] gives 218.0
